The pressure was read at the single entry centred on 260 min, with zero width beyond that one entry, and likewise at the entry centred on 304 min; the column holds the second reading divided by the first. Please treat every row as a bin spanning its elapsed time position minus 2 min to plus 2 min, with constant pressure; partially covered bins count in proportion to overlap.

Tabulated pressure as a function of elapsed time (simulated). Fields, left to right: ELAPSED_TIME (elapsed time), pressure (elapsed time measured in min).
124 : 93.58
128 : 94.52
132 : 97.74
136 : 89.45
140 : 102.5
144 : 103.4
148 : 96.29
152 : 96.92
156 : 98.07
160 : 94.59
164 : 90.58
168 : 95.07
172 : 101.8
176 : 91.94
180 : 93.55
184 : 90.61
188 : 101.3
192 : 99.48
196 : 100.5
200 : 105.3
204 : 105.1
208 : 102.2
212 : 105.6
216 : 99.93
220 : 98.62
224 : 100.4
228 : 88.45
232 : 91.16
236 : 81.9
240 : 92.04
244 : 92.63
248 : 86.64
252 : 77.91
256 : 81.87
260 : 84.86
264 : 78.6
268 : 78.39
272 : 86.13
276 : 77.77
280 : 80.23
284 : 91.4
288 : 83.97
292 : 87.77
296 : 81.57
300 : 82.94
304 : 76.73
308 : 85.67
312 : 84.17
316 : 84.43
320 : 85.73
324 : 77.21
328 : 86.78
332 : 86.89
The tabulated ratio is 0.90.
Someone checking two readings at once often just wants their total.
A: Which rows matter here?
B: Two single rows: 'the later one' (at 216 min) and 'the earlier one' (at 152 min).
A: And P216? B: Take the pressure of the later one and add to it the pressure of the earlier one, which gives 197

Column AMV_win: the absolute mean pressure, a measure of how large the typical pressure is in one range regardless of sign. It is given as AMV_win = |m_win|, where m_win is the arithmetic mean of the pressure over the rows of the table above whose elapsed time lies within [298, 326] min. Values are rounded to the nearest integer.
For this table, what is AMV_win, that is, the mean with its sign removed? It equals 82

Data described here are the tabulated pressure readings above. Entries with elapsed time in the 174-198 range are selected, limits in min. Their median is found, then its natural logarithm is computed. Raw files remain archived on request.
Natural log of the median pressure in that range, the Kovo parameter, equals 4.57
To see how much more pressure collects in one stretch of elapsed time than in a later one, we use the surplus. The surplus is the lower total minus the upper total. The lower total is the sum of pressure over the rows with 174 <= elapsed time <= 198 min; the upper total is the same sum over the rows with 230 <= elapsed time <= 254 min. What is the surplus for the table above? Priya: 55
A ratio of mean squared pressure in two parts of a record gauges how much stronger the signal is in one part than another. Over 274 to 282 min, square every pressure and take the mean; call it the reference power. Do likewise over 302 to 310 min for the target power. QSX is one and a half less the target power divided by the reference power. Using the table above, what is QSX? 0.4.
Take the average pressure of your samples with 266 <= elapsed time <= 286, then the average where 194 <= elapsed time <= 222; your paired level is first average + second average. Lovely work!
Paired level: 185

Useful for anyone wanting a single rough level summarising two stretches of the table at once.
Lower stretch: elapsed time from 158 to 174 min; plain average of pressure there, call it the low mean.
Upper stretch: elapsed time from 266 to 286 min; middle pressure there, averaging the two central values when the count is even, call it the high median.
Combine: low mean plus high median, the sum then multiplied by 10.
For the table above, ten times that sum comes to 1757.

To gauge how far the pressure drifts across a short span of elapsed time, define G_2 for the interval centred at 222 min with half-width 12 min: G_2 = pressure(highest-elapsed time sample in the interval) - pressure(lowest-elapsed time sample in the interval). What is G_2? -14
